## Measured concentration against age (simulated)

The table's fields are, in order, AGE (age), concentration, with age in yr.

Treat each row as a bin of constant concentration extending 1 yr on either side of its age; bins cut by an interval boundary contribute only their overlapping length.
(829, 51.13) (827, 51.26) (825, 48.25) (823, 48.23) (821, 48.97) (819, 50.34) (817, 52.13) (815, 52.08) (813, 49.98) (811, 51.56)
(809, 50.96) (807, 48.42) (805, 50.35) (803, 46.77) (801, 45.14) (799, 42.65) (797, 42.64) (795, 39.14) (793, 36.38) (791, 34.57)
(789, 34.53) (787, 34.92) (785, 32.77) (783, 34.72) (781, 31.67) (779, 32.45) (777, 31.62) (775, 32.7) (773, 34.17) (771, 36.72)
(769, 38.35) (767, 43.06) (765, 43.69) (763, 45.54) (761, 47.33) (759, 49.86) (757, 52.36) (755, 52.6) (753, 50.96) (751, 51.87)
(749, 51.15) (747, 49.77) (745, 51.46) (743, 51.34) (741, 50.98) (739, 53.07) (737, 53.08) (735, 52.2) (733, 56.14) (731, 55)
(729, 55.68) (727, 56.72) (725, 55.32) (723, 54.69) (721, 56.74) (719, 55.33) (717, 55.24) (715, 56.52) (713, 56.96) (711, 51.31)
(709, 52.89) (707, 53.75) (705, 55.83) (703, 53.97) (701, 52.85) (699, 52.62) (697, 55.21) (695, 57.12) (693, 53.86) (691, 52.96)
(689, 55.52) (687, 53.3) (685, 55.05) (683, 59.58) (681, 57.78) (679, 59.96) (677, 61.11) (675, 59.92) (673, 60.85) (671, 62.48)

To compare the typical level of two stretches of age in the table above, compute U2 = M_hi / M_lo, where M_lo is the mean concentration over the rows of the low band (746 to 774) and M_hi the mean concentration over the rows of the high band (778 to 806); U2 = 0.8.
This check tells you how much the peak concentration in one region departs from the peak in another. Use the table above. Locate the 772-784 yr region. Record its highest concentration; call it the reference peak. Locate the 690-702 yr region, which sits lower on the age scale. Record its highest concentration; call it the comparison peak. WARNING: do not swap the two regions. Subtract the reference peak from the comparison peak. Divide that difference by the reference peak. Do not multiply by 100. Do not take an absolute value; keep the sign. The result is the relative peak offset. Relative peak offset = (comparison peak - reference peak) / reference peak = 0.65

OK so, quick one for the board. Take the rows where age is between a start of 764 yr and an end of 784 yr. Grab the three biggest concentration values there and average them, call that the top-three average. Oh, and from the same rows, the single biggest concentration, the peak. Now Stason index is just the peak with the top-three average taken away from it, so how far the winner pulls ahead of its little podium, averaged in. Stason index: 2.0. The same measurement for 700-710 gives 1.3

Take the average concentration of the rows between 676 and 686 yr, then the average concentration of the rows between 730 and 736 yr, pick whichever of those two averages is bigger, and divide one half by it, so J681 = 0.0085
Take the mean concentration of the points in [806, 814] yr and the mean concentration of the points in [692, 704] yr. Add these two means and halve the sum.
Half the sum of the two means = 52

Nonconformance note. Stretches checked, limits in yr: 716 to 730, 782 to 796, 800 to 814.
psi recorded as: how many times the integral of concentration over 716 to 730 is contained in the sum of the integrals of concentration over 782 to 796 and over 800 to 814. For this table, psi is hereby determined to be 1.51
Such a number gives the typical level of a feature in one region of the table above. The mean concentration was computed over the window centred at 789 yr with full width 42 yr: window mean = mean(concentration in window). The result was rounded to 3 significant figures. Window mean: 38.6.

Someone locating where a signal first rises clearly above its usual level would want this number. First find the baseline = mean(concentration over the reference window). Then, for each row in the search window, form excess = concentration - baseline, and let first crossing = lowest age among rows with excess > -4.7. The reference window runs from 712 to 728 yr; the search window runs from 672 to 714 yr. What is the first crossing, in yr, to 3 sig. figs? 673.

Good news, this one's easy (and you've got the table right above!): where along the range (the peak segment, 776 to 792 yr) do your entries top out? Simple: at 787 yr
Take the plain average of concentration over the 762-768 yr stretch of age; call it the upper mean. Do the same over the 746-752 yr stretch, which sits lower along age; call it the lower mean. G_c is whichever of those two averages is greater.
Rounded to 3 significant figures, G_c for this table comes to 50.9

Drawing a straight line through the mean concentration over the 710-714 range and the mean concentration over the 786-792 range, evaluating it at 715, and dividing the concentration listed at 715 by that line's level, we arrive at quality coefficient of 1.06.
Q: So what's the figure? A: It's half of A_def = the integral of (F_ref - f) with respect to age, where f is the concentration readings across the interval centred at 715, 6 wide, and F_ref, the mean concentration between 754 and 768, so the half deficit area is -25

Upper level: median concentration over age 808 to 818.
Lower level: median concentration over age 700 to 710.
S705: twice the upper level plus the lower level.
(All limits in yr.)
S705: 157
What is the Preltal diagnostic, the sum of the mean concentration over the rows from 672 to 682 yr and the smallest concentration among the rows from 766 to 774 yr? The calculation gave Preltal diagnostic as 94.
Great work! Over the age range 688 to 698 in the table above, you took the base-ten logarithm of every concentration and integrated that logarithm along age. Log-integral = 17.4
